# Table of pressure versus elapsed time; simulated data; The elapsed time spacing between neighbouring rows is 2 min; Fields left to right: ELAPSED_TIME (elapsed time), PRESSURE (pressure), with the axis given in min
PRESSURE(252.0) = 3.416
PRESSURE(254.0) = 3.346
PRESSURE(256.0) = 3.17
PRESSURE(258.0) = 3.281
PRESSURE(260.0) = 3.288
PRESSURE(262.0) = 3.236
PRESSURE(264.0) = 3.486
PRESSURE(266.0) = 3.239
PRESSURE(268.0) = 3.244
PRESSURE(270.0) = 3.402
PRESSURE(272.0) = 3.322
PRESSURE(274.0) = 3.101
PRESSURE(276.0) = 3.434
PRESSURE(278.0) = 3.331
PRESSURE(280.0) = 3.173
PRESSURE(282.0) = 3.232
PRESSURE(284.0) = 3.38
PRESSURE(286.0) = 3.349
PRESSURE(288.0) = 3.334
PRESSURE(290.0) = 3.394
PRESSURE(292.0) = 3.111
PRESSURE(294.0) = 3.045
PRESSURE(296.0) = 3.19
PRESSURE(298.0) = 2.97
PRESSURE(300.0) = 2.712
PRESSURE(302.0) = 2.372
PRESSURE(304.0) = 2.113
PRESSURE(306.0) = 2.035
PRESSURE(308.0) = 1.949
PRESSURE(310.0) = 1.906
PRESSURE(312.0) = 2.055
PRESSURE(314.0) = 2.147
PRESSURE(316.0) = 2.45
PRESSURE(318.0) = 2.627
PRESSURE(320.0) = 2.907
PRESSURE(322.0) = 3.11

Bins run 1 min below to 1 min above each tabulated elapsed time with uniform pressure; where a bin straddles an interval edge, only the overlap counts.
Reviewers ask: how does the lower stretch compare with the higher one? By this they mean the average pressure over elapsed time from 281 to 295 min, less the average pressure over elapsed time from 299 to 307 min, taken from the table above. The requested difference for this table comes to 1.0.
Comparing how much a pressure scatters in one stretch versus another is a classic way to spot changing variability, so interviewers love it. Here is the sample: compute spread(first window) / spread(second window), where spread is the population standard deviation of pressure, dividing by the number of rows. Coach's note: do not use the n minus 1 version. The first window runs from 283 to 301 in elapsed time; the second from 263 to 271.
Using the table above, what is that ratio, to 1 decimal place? 2.1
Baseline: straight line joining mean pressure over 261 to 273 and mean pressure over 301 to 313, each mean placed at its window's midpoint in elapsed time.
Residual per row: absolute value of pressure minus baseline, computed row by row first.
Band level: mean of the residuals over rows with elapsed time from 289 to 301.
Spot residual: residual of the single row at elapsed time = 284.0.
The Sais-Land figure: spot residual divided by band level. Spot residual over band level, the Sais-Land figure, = 0.95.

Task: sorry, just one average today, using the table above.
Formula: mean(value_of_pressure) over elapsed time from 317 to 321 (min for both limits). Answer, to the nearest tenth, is 2.8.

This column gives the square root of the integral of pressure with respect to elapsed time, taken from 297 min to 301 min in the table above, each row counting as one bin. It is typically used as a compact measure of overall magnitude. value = 3.37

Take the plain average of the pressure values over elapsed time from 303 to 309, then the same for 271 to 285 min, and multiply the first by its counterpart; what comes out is 7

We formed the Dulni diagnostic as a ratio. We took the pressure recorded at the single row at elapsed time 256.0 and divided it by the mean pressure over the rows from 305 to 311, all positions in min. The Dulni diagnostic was 1.6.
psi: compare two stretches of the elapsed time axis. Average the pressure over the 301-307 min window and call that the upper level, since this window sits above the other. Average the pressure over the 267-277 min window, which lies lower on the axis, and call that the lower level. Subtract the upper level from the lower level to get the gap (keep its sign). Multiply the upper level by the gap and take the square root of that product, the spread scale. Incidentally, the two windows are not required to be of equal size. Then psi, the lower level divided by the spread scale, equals 2.1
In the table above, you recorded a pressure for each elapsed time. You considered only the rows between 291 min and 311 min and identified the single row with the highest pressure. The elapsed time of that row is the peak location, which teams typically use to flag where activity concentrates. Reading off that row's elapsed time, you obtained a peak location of 296.0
